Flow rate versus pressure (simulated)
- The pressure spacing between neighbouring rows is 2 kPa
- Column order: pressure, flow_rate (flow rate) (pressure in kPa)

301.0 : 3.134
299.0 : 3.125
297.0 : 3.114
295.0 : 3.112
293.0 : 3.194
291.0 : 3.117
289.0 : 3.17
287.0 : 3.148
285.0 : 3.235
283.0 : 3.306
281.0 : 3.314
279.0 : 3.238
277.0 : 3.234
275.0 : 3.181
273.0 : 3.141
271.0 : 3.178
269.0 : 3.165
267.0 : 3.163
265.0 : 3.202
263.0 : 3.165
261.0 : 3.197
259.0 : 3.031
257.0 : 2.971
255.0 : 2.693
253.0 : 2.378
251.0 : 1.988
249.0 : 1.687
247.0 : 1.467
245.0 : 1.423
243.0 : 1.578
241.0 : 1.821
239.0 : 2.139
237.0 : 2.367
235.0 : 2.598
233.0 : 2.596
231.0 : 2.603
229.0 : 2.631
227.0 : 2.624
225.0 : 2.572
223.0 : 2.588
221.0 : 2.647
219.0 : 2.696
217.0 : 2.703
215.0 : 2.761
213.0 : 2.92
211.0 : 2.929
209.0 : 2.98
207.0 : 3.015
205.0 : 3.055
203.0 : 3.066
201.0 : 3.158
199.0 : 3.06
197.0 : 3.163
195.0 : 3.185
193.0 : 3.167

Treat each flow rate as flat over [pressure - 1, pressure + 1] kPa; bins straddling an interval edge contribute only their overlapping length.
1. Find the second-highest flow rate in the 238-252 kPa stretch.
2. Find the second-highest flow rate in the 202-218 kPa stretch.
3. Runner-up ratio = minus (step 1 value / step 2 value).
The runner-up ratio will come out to -0.65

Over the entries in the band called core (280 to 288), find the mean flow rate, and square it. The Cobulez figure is 10.6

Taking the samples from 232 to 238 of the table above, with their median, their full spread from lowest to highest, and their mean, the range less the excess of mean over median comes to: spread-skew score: 0.31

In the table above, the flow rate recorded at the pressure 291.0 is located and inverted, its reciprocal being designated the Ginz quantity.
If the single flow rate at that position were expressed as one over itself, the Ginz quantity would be 0.321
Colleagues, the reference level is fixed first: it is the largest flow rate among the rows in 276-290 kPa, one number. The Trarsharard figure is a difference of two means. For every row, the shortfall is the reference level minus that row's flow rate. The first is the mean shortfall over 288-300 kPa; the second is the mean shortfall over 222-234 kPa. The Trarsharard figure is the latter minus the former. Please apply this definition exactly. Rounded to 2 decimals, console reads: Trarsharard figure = 0.54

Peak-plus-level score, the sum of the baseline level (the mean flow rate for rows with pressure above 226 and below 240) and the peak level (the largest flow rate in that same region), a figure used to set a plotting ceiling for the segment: 5.14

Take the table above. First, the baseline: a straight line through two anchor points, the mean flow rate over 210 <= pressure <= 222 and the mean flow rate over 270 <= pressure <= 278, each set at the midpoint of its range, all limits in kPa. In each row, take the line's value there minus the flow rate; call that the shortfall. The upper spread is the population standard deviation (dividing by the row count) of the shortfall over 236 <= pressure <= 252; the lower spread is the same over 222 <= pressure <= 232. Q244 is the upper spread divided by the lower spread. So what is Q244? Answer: 17.1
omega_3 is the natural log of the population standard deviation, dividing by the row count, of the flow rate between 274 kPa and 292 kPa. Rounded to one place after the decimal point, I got -2.8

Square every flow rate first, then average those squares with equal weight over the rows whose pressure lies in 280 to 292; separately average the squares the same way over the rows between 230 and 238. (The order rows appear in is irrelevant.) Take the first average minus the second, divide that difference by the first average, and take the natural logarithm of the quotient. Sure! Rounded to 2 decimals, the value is -0.98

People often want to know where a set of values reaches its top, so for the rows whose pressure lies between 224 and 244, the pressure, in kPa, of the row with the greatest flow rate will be 229.0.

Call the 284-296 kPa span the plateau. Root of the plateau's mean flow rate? 1.78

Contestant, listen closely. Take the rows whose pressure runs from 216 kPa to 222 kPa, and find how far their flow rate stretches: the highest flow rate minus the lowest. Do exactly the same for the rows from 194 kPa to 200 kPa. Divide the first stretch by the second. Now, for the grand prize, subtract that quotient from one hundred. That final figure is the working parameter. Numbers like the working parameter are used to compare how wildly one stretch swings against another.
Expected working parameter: 99.6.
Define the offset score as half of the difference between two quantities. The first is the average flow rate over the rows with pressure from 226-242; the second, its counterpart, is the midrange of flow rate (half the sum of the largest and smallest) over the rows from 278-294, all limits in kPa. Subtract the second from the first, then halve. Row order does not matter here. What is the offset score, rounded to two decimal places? -0.40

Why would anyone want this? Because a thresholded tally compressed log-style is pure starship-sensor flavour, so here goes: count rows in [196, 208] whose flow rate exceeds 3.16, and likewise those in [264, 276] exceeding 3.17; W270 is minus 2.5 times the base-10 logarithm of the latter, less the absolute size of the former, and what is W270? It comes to -2.2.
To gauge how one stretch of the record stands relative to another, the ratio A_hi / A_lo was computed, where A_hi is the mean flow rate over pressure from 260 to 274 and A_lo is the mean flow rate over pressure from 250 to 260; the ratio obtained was 1.21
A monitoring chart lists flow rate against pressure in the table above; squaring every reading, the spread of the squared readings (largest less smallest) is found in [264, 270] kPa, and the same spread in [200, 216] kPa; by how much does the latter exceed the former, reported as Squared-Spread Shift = 2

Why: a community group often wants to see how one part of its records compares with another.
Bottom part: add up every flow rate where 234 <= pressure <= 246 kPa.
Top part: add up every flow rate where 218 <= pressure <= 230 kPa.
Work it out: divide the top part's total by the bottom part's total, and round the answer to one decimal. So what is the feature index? 1.3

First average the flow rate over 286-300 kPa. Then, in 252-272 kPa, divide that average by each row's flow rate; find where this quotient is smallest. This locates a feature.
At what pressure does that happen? 265.0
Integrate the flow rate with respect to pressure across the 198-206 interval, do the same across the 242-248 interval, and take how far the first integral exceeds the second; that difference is 16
